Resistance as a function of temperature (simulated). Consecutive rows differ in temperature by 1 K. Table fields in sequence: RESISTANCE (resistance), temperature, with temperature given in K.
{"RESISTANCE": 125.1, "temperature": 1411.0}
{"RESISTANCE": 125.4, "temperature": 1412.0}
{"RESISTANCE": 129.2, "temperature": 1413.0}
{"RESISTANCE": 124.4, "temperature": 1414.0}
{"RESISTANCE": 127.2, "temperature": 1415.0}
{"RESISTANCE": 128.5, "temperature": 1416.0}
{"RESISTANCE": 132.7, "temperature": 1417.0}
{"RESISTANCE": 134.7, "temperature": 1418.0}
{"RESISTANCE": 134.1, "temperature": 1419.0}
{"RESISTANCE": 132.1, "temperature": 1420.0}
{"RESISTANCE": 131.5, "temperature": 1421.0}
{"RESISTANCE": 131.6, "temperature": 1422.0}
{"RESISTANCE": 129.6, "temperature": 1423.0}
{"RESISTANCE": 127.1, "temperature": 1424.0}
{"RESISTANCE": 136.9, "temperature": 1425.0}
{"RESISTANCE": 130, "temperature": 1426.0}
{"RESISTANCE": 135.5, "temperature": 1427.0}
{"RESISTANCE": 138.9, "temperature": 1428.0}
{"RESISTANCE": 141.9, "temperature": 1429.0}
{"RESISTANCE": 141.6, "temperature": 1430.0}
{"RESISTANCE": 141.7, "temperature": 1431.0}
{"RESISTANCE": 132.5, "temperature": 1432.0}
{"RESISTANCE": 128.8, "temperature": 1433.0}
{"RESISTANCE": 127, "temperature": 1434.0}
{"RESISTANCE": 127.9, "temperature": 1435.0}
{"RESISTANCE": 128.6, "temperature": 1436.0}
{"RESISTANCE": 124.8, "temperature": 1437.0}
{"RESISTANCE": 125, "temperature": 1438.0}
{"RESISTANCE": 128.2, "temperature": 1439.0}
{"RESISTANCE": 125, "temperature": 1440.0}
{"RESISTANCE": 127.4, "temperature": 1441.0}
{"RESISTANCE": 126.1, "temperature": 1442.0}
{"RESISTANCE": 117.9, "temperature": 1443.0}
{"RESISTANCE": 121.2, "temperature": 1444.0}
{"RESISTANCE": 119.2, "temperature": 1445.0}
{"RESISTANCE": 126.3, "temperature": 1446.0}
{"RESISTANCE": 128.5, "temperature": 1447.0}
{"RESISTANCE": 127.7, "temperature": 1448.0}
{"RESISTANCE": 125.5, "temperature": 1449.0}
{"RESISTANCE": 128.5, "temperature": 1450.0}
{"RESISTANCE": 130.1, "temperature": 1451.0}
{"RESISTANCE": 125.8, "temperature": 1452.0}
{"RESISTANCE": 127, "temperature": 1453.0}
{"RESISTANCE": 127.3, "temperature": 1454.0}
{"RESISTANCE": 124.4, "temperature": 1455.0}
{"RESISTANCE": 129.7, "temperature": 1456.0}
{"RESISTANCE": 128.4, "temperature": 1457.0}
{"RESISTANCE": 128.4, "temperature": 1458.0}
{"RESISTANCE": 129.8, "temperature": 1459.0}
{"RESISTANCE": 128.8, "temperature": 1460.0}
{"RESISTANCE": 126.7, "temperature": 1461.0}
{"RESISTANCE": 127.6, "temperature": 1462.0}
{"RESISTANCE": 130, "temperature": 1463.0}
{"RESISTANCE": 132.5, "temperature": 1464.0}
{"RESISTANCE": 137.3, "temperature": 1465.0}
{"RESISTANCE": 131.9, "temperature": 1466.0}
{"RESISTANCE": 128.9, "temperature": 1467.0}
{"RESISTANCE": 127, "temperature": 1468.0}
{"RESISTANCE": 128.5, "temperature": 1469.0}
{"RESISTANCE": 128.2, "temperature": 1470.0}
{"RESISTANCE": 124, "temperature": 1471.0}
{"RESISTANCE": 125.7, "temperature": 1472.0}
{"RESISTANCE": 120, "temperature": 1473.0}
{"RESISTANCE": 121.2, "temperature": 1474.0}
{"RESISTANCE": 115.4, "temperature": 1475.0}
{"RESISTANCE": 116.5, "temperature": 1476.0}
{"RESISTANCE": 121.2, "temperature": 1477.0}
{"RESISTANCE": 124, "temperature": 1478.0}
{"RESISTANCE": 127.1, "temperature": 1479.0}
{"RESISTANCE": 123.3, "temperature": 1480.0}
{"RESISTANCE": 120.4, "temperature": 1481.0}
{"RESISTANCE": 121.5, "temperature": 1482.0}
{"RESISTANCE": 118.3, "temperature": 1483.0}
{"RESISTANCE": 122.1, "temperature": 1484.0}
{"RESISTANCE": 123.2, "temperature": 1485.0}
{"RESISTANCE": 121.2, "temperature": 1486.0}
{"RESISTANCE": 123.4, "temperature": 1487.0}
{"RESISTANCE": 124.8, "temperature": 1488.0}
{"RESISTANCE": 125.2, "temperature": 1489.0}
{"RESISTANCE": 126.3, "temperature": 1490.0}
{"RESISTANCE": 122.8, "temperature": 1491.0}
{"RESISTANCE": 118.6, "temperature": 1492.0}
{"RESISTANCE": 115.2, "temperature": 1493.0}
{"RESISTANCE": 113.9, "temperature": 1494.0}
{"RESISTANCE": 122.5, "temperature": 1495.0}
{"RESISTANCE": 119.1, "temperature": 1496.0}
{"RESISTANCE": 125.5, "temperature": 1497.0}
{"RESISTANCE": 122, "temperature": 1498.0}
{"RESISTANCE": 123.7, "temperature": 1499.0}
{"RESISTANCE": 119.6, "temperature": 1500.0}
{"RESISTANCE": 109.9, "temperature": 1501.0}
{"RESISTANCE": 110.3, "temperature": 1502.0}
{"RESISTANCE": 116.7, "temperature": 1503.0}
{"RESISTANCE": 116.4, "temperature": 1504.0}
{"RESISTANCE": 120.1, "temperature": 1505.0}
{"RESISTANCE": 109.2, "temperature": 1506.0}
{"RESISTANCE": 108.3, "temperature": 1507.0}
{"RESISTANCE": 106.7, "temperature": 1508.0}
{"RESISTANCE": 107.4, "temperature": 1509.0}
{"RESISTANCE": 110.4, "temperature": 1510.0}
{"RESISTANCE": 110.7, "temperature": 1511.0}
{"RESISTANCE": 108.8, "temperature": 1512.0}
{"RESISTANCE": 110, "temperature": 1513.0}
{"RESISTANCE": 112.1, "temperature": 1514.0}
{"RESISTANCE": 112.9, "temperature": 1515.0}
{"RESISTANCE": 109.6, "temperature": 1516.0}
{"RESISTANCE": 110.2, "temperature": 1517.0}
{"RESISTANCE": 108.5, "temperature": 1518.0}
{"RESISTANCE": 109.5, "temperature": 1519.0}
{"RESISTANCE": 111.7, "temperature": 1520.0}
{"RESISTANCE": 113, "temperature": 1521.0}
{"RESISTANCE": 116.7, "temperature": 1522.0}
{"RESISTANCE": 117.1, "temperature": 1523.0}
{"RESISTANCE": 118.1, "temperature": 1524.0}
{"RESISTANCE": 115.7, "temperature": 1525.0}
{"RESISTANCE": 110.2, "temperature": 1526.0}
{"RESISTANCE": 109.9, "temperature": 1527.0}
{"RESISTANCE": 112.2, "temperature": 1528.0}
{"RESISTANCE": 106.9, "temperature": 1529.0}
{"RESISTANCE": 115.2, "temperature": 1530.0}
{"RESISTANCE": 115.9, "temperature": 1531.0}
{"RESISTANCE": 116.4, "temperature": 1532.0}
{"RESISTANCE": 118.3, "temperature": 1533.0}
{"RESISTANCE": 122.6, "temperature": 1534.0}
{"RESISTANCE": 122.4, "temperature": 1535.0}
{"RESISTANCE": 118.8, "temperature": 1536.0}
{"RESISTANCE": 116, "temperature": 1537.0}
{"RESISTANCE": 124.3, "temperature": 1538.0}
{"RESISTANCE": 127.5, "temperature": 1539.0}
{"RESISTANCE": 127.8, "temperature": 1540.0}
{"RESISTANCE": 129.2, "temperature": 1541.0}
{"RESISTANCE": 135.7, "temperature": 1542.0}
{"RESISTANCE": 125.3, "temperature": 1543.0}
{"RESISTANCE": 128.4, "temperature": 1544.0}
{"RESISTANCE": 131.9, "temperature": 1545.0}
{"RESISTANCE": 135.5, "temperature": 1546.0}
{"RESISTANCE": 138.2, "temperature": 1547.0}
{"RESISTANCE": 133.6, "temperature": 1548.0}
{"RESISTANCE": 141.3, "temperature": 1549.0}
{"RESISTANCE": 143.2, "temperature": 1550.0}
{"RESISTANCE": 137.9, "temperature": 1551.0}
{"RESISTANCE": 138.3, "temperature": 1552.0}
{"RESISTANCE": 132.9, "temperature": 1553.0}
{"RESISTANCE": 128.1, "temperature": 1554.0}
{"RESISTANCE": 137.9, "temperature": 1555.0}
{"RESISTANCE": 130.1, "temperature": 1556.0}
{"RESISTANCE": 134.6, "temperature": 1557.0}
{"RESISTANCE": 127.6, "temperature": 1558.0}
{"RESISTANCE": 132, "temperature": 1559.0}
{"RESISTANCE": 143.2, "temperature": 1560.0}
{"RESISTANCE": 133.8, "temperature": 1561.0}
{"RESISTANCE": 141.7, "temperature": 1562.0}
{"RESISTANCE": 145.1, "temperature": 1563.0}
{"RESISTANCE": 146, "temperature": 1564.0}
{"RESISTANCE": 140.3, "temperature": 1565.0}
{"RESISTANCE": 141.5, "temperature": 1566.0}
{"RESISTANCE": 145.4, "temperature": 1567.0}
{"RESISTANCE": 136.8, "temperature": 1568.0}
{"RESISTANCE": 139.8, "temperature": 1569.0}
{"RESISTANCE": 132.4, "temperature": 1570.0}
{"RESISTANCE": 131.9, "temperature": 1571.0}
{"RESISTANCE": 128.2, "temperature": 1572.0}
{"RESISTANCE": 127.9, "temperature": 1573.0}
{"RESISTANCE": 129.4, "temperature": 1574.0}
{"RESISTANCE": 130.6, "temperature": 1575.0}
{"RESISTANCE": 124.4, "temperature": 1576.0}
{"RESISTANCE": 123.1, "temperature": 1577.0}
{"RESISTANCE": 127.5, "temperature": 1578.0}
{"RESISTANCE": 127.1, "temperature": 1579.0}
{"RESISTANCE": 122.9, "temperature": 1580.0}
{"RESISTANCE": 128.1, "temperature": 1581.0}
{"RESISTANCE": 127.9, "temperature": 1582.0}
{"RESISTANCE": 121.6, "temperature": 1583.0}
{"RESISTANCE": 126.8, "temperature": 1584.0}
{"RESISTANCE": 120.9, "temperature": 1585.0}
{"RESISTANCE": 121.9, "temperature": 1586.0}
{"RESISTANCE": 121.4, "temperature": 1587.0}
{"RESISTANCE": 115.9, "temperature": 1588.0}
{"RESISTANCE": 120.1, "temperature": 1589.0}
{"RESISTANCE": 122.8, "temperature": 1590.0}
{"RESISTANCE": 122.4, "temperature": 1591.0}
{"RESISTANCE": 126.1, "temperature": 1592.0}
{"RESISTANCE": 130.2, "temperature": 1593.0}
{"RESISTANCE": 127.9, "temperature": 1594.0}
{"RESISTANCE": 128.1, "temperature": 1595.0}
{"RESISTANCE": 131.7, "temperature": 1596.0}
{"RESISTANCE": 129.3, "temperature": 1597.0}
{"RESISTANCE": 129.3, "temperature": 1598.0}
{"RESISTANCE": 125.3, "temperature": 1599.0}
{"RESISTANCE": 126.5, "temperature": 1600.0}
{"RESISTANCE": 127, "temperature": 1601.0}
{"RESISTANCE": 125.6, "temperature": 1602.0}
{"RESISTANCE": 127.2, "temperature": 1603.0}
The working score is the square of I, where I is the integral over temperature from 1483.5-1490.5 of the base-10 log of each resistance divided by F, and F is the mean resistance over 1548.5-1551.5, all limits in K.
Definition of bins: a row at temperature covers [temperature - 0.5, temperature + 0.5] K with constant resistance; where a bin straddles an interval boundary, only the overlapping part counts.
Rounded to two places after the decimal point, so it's 0.15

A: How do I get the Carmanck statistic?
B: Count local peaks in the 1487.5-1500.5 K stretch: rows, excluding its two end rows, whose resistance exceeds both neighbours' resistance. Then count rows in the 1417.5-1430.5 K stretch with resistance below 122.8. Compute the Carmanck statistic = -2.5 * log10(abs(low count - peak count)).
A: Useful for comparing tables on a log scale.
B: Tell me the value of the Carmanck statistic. -1.5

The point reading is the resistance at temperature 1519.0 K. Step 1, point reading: 109.5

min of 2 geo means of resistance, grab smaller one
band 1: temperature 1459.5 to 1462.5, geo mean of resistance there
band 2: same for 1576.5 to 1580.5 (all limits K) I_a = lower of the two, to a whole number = 125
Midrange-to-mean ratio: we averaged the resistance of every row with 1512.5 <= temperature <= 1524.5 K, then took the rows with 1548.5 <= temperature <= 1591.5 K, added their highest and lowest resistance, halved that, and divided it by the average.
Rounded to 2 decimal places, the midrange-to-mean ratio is 1.16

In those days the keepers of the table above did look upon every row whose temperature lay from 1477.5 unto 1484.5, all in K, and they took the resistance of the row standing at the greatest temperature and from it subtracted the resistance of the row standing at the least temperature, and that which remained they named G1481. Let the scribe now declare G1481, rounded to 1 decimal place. -1.9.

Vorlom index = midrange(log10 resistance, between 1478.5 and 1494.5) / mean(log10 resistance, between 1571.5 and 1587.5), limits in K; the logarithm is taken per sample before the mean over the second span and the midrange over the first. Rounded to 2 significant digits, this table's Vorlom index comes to 0.99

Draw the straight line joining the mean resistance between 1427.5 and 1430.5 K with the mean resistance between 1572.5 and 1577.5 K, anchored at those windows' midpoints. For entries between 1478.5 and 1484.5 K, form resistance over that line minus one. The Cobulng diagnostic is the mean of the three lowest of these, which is -0.12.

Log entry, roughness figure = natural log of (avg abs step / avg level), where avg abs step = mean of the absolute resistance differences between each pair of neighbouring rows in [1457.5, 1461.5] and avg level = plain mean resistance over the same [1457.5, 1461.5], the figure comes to -4.4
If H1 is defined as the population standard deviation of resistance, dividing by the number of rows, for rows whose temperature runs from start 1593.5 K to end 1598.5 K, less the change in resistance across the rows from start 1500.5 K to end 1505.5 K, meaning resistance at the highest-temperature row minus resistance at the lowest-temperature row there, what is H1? -9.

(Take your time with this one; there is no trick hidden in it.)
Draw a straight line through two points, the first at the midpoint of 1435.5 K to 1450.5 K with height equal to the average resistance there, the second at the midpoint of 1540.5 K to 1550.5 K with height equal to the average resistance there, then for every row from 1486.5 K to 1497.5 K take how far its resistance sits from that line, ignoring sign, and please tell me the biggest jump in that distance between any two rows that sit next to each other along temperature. 8.5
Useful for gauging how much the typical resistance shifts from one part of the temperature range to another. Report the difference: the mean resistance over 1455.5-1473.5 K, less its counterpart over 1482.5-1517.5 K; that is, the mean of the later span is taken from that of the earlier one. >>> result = 12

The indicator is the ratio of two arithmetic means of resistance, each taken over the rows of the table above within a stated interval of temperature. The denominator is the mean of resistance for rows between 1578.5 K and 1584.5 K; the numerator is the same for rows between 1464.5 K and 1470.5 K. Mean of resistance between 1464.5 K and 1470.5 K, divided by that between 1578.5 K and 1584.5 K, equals 1.04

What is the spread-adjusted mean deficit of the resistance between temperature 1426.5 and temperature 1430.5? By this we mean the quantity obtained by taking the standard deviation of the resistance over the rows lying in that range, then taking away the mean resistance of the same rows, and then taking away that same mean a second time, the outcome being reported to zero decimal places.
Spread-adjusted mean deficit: -276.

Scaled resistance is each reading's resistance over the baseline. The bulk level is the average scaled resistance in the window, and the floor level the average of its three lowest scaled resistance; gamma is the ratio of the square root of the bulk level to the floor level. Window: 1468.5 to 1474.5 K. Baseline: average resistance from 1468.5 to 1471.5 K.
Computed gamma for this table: 1.03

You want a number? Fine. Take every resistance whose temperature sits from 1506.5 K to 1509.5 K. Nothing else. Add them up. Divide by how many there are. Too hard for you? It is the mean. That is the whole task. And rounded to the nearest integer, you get 107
